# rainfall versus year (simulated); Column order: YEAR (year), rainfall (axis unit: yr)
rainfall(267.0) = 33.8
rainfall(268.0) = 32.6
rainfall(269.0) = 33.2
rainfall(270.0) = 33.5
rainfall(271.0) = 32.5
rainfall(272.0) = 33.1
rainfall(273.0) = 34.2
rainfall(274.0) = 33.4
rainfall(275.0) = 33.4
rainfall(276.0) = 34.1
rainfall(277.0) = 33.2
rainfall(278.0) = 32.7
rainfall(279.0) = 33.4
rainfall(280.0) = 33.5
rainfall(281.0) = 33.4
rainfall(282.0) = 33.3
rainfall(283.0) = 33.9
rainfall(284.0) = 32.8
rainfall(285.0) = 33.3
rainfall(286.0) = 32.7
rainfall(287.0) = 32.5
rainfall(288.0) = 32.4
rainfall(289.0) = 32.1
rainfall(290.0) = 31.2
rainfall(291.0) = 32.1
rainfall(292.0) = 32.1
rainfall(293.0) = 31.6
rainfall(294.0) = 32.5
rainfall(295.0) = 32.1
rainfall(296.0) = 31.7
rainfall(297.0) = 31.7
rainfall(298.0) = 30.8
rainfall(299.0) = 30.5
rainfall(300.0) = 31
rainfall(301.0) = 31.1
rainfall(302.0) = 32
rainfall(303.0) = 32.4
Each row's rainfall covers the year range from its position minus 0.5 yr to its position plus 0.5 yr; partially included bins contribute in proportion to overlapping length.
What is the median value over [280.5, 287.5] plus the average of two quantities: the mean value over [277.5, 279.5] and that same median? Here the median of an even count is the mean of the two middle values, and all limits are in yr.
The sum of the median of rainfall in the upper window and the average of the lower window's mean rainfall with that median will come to 66.5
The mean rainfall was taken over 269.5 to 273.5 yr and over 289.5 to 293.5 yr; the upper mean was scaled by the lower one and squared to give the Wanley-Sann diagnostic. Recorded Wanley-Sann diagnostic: 0.91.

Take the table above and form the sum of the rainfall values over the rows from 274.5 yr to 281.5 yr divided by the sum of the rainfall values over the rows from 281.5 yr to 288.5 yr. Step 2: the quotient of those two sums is 1.012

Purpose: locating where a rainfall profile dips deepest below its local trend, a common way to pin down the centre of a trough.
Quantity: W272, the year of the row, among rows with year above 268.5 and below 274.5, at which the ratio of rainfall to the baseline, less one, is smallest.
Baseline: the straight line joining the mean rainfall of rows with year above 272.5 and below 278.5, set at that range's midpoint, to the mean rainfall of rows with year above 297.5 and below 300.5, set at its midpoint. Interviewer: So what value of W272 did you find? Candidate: 271.0 yr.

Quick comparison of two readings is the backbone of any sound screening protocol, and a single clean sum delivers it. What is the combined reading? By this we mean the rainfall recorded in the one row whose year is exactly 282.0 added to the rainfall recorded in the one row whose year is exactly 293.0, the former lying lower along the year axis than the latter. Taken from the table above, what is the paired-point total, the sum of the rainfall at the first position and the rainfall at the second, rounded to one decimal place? 64.9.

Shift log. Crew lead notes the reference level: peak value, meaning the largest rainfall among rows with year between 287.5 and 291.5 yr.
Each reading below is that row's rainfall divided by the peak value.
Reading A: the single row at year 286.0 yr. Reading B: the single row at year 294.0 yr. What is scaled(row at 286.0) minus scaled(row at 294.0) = 0.006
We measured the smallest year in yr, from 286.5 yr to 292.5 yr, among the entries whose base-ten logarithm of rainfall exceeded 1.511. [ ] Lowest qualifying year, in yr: 287.0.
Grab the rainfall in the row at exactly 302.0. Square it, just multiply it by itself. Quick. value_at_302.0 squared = 1024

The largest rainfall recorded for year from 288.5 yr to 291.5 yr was 32.1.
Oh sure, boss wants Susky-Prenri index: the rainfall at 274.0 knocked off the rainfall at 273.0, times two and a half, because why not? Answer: 2.0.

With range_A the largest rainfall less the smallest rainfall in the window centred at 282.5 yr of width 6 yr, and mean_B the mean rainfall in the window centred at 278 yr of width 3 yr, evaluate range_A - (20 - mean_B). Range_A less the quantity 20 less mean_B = 14.2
